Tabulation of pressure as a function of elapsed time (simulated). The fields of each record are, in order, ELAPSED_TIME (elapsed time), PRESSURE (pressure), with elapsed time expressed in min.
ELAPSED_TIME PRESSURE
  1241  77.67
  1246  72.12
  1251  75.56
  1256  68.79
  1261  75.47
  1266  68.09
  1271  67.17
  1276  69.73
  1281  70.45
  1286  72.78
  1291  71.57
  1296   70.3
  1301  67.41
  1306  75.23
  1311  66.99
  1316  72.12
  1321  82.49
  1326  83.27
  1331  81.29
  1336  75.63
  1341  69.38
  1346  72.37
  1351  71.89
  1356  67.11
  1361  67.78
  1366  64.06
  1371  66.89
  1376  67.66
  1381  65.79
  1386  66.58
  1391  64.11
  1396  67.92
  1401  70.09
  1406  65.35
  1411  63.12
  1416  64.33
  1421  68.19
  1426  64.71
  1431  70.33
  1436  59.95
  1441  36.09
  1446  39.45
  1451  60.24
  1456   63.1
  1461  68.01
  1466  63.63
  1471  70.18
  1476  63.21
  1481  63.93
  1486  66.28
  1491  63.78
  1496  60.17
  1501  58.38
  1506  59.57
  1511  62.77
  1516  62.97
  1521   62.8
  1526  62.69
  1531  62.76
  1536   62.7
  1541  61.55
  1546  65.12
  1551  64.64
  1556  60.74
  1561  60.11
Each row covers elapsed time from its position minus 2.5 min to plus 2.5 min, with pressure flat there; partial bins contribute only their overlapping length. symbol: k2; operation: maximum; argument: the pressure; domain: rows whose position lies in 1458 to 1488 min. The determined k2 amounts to 70.18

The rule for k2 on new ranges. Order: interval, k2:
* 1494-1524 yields 62.97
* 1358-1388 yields 67.78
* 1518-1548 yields 65.12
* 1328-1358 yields 81.29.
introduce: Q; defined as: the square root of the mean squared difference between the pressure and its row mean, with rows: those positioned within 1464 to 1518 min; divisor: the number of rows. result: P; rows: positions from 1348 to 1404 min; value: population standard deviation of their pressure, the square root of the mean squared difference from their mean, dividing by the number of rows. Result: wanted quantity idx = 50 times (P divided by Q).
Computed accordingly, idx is 36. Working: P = 2.2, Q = 3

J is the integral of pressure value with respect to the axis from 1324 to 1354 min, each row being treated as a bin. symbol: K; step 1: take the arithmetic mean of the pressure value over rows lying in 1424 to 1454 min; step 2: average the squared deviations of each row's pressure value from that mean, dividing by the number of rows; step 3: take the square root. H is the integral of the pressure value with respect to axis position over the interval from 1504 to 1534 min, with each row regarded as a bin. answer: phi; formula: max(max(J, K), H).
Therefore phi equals 2261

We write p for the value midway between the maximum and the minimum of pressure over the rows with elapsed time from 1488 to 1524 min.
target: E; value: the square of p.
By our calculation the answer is 3731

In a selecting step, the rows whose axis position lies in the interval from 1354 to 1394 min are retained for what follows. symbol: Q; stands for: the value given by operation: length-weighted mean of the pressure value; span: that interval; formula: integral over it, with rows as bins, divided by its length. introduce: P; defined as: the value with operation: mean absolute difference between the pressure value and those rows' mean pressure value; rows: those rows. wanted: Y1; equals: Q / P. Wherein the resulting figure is 55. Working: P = 1.2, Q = 66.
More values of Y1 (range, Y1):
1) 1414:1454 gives 6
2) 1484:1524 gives 30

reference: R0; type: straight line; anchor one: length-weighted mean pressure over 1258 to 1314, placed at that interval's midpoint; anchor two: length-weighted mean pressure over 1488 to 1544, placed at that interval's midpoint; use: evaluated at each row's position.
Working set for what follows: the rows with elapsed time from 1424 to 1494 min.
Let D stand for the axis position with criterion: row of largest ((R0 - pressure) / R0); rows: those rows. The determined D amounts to 1441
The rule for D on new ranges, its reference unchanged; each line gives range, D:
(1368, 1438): 1436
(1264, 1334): 1271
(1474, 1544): 1501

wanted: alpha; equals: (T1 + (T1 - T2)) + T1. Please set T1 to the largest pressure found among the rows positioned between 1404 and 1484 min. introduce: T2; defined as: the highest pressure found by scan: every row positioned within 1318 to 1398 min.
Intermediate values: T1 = 70.33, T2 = 83.27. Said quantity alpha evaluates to 128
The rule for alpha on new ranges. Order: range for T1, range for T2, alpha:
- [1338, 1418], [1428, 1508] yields 147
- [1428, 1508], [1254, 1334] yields 128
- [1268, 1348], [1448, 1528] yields 180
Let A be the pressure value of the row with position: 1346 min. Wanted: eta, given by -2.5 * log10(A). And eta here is -4.65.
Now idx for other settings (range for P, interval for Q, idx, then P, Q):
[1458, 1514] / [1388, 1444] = 19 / 3.4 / 9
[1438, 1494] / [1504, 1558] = 359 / 10.7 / 1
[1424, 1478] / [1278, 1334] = 98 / 11.0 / 6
